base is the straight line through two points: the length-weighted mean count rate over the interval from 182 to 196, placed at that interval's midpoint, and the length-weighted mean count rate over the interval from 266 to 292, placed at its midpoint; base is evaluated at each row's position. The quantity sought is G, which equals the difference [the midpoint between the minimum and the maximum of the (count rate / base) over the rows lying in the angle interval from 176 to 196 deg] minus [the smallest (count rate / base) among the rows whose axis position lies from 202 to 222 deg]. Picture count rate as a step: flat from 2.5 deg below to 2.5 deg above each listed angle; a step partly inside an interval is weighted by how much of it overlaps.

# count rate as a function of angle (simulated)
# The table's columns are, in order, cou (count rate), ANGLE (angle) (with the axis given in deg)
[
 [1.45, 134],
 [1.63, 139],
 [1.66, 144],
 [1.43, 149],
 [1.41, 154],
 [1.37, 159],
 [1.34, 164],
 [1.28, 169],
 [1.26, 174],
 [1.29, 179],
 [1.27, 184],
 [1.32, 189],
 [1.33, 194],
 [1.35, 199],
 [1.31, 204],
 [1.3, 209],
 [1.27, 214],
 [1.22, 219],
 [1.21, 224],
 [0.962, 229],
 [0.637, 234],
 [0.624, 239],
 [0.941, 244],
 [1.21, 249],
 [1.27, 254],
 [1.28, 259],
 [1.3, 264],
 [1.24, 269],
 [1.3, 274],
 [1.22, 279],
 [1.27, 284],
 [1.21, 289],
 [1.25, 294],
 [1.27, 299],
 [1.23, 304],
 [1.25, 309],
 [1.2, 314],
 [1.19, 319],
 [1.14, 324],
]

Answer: 0.05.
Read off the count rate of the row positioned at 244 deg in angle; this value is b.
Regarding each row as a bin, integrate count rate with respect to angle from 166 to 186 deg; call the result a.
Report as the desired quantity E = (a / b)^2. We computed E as 736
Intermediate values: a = 25.5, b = 0.941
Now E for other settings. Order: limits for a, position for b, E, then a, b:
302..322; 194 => 334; 24.3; 1.33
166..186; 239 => 1675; 25.5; 0.624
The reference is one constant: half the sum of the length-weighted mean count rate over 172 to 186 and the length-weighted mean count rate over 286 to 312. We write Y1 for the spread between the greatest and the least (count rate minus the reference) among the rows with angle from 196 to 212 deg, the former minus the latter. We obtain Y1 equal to 0.050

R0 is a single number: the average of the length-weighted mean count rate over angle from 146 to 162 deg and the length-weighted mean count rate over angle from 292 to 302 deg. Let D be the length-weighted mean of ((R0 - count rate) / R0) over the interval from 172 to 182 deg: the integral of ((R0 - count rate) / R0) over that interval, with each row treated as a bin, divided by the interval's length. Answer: 0.04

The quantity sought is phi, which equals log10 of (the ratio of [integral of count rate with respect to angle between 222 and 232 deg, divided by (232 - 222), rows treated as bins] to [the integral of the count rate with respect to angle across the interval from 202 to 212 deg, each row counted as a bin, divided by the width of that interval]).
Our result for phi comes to -0.09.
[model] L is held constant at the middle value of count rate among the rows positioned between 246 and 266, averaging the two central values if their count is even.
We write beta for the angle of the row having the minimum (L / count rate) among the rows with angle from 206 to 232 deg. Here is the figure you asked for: 209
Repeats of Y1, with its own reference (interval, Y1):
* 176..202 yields 0.080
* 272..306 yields 0.090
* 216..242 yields 0.596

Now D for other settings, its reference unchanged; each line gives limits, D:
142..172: -0.06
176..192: 0.03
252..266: 0.04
